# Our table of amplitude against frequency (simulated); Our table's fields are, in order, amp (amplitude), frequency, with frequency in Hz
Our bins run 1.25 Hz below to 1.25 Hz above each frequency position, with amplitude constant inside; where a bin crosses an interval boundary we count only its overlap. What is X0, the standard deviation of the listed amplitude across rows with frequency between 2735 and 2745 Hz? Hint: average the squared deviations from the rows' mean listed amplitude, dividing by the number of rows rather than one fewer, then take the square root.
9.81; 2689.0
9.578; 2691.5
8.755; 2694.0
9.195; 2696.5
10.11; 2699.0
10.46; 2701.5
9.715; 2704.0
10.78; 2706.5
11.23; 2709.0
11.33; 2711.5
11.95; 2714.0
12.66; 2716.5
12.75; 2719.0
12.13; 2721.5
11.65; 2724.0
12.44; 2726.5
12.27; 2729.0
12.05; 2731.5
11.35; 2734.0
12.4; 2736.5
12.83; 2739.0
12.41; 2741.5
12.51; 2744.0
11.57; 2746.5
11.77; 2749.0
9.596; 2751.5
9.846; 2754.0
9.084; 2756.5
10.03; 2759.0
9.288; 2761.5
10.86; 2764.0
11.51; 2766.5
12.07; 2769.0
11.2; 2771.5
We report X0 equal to 0.17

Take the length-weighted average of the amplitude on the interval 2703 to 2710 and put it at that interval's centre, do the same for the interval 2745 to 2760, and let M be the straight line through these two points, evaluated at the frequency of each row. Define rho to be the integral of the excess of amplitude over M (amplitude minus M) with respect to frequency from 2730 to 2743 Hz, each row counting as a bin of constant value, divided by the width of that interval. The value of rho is 1.8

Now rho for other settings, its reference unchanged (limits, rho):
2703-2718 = 0.8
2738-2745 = 2.2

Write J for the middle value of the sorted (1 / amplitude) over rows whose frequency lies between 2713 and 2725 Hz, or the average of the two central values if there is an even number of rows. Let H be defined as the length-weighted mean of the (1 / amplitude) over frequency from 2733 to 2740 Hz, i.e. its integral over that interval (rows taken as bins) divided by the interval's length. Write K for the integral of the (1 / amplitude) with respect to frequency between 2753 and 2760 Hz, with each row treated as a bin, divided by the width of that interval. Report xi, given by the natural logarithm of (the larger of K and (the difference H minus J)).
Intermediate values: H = 0.082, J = 0.0824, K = 0.104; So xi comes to -2.26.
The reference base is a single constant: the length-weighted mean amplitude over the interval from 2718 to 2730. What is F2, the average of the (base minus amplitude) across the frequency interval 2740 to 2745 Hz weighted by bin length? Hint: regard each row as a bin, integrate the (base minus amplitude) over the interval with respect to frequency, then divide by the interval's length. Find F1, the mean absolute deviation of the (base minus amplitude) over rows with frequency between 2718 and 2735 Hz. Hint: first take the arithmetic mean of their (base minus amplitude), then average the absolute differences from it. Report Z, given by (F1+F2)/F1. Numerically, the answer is 0.3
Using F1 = 0.3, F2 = -0.24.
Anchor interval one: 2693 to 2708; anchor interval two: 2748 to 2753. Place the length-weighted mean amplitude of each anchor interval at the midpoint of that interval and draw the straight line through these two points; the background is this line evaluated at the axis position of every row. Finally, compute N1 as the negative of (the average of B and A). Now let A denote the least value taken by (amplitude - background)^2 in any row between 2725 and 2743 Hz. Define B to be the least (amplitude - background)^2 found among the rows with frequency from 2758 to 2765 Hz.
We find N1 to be -0.50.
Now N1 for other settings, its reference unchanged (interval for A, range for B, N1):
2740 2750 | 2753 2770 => -0.54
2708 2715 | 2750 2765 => -0.76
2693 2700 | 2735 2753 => -0.54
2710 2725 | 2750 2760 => -1.07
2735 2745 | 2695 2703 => -1.94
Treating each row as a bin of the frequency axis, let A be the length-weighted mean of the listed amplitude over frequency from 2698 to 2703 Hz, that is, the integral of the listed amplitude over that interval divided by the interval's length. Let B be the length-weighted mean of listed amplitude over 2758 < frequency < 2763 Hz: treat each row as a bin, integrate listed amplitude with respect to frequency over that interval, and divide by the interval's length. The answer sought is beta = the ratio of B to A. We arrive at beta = 0.94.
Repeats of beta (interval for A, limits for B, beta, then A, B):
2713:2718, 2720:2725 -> 0.97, 12.3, 11.9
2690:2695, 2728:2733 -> 1.31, 9.2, 12.1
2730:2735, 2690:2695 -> 0.78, 11.7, 9.2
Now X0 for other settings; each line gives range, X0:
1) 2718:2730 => 0.36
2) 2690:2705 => 0.56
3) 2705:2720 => 0.74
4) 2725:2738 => 0.40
